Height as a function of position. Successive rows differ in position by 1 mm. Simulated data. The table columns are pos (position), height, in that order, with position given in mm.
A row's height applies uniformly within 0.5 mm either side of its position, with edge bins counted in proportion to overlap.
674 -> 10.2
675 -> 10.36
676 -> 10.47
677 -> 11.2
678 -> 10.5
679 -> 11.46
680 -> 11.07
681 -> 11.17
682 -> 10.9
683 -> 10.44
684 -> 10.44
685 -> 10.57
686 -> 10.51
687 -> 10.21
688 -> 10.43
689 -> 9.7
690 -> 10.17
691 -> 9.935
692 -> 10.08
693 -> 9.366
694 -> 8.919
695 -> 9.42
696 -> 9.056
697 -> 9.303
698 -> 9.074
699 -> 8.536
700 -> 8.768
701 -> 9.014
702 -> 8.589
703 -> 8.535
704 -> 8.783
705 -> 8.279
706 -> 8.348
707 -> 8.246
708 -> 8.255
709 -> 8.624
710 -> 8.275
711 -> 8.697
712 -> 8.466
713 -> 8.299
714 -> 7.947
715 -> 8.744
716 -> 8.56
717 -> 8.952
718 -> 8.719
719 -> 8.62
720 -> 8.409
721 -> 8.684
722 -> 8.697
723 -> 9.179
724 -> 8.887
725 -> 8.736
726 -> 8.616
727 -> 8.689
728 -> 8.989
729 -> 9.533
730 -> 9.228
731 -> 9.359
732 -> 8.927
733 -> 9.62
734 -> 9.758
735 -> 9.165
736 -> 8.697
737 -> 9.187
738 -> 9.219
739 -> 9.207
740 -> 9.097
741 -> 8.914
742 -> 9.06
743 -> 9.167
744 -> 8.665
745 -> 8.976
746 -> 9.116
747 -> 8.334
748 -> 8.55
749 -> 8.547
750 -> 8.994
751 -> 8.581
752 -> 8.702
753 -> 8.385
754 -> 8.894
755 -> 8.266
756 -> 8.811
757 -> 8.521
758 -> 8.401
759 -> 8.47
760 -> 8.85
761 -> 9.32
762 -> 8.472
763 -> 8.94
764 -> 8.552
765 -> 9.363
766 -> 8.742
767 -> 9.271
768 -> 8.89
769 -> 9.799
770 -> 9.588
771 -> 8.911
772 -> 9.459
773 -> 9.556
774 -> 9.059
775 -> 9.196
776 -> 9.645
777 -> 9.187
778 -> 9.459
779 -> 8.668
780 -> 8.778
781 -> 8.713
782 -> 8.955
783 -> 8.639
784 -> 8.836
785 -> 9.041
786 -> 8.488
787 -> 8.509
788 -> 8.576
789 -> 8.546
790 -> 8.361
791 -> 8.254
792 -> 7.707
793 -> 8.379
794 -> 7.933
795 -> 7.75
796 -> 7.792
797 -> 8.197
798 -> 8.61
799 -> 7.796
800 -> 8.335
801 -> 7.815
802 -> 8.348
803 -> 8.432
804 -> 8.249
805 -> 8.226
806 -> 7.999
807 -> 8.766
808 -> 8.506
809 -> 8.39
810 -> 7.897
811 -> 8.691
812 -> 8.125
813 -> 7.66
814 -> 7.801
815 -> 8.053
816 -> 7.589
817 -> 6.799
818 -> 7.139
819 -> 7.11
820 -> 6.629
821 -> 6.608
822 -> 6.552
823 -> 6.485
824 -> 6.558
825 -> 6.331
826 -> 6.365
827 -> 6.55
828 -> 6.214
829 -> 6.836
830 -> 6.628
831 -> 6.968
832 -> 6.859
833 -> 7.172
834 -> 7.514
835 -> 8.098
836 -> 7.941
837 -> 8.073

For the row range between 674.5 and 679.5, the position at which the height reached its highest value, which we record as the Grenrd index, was 679 mm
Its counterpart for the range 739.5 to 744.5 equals 743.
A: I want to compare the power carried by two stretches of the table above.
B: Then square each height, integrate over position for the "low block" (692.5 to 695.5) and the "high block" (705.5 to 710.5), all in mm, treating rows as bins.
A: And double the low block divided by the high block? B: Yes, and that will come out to 1.5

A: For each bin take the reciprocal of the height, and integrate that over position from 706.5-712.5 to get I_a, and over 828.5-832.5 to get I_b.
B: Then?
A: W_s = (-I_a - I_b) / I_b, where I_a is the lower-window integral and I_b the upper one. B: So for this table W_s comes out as -2.2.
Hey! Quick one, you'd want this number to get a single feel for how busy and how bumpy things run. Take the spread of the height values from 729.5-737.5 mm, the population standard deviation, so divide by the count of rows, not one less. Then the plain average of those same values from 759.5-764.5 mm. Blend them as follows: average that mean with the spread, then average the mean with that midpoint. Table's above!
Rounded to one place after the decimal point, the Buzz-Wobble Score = 6.7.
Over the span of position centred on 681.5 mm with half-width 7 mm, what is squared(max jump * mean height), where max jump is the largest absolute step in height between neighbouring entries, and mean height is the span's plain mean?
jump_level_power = 105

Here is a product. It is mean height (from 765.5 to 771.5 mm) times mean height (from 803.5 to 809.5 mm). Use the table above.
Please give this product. 76.9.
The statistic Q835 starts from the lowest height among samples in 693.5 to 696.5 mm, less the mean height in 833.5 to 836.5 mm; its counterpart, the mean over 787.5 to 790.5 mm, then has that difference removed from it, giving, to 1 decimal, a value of 7.4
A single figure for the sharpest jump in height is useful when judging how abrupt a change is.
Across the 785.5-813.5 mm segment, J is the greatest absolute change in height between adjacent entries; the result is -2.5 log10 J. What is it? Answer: 0.22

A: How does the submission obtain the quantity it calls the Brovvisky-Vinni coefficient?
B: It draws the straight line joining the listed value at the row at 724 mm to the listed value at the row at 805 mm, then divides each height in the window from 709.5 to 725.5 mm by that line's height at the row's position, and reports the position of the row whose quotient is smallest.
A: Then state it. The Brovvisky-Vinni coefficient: 714 mm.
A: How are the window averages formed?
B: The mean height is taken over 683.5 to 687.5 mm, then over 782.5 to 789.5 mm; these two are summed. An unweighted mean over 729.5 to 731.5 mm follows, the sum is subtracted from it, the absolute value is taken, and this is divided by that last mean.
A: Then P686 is 1.05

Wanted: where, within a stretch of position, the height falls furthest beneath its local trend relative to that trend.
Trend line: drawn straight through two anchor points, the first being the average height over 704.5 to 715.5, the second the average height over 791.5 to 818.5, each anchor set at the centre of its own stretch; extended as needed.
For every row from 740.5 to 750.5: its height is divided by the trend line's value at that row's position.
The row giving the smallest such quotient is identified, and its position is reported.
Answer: 747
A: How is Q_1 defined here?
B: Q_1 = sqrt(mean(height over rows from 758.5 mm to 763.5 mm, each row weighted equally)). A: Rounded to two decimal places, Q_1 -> 2.97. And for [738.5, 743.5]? 3.01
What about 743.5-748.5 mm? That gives 2.95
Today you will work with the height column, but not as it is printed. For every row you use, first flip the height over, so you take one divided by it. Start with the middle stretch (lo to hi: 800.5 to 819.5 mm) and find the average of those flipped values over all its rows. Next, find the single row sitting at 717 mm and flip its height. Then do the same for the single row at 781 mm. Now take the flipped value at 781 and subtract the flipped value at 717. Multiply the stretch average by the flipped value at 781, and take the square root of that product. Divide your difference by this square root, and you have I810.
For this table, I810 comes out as 0.025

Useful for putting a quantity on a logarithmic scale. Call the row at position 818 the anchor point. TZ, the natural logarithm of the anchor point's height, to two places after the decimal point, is 1.97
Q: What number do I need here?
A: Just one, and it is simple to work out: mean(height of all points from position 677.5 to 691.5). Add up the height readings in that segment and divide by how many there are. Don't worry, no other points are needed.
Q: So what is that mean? 10.5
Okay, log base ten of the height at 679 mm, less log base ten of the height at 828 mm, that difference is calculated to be 0.27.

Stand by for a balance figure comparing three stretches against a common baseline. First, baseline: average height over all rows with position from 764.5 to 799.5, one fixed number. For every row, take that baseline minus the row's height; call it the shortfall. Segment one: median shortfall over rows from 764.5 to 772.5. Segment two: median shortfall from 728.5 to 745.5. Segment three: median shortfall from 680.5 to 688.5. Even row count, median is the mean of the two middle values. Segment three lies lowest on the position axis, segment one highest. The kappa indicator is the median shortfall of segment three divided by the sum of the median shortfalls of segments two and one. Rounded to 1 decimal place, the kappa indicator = 1.8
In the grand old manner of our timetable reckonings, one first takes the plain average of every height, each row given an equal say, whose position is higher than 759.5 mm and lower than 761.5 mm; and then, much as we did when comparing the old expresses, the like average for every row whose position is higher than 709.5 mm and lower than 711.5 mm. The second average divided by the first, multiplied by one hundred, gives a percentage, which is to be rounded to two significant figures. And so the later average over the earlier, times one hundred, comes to 93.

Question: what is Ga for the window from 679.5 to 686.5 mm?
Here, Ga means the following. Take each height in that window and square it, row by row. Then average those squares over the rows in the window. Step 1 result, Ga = 115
